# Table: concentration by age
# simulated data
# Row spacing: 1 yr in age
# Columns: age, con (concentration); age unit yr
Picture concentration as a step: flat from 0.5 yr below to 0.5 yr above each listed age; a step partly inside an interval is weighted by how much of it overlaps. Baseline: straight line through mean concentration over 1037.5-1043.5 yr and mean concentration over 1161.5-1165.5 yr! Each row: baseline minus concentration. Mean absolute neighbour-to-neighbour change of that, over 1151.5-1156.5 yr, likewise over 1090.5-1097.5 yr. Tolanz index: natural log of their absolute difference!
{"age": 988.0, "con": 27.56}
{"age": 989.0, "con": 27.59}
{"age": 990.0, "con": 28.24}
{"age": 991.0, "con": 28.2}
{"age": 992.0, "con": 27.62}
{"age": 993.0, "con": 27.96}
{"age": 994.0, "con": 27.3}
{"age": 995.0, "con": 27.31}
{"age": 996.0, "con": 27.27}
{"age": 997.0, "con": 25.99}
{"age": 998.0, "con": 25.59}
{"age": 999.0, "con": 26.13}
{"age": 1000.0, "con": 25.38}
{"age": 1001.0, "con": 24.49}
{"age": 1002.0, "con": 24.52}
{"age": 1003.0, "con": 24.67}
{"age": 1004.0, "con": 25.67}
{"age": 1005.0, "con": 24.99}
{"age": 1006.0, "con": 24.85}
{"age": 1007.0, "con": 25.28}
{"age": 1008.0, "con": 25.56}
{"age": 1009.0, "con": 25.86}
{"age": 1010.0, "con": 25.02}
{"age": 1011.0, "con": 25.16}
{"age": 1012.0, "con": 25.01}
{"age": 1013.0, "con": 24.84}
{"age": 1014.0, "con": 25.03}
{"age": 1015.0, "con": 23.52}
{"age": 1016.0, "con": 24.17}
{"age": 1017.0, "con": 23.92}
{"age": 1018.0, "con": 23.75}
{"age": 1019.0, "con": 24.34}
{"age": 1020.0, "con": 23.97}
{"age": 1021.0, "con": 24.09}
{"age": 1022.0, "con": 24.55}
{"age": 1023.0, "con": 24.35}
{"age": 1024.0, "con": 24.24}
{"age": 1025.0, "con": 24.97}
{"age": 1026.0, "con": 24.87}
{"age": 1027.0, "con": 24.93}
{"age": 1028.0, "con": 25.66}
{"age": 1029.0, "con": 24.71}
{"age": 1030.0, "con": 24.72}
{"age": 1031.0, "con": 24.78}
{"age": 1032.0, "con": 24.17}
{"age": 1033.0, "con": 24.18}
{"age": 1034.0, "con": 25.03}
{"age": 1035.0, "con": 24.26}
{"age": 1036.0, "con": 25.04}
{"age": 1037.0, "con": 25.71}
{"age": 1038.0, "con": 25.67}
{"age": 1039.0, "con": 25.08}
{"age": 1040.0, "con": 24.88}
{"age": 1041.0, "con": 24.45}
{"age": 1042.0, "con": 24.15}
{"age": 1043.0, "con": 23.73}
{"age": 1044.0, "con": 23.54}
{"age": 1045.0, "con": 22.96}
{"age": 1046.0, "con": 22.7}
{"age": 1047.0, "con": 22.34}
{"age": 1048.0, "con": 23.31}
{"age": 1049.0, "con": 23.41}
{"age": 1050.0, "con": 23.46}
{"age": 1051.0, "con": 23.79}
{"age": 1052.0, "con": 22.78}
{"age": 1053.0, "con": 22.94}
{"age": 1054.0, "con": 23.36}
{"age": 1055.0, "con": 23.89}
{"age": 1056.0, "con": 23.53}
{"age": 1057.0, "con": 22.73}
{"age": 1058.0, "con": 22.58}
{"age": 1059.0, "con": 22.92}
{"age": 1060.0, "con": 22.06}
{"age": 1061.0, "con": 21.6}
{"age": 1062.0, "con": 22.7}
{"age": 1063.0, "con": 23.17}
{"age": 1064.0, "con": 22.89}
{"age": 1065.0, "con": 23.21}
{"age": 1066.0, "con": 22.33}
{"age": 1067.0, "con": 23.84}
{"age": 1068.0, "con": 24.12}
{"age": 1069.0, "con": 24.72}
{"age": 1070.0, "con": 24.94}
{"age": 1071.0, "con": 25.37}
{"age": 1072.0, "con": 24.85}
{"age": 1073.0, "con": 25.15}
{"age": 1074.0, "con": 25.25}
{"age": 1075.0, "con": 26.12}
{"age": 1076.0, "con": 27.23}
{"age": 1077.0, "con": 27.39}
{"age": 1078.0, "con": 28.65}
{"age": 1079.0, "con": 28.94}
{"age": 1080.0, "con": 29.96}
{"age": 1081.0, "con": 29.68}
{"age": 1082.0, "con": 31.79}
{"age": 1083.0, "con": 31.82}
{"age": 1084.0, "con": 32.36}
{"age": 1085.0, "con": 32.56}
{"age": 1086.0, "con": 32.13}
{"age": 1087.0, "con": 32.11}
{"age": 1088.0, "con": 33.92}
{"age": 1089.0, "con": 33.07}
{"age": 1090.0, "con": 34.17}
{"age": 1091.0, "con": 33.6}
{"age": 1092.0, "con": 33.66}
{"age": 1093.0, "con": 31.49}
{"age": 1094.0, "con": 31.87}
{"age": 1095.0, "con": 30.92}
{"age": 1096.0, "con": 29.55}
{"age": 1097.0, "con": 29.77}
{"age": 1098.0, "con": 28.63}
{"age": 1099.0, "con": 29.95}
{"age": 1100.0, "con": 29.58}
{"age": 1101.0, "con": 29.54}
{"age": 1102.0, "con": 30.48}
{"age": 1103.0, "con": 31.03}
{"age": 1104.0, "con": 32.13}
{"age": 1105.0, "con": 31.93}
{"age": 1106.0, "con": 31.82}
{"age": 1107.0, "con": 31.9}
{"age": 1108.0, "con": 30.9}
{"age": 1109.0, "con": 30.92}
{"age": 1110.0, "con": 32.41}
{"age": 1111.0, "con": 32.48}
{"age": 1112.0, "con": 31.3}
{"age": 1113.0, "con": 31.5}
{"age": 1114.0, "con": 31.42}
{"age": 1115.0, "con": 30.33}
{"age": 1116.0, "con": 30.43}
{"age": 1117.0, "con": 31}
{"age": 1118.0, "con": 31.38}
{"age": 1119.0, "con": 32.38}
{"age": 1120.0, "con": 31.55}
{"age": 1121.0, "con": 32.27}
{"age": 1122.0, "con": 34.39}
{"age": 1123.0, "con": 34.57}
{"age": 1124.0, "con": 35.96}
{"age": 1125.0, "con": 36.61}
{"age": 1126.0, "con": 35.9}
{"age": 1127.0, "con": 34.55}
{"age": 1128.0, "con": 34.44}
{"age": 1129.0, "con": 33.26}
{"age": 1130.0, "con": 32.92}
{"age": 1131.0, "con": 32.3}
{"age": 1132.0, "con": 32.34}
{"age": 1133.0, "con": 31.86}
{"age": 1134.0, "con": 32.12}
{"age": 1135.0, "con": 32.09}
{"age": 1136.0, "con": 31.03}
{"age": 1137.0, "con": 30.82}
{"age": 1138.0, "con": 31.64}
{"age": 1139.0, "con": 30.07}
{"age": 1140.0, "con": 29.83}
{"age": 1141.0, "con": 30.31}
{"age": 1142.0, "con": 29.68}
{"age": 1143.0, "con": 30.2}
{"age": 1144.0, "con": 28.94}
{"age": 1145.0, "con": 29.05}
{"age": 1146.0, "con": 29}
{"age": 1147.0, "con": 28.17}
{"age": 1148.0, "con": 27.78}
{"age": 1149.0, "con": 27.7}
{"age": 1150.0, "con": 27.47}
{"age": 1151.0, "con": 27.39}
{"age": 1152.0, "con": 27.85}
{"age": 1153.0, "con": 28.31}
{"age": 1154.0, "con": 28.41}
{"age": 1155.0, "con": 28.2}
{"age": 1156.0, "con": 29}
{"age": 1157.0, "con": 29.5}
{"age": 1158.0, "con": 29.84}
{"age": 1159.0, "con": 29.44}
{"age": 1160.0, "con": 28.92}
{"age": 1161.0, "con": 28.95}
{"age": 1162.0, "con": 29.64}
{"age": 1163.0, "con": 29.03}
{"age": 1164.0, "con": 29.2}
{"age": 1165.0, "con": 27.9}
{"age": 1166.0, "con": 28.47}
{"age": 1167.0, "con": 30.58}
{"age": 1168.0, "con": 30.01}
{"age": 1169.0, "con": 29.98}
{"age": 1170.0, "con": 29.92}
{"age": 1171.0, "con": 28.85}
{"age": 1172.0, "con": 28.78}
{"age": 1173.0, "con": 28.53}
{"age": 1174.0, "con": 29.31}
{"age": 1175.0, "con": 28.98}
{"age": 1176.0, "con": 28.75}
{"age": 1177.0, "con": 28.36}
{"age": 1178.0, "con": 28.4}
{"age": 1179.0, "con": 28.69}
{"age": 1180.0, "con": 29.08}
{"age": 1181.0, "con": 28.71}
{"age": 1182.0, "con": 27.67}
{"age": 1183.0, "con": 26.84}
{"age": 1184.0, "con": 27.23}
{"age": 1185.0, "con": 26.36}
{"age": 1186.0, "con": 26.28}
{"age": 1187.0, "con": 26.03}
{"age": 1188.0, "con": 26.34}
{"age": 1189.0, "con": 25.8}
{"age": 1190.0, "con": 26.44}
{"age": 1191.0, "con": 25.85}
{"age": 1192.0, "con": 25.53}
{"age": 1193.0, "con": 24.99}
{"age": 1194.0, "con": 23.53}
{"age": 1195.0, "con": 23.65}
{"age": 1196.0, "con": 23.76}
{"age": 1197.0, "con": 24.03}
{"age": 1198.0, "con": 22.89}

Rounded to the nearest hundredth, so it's -0.73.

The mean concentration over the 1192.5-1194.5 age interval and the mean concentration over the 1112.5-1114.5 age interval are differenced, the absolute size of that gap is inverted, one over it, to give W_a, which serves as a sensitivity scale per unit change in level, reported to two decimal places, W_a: 0.14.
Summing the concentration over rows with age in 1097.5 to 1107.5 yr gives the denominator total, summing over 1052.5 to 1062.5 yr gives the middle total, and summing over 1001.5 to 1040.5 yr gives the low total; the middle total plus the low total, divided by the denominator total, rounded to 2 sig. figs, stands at 3.9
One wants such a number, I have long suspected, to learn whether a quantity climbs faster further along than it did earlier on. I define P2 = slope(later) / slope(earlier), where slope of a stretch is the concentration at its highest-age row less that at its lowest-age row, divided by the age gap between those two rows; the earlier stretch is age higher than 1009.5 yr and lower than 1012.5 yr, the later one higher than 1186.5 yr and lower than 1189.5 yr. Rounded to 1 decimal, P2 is 23.0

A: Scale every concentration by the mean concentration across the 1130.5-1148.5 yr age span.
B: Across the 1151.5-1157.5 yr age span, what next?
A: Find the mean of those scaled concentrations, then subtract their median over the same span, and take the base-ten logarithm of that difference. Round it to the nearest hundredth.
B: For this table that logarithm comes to -2.22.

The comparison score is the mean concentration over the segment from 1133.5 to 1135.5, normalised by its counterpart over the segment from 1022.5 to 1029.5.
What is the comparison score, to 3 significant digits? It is 1.29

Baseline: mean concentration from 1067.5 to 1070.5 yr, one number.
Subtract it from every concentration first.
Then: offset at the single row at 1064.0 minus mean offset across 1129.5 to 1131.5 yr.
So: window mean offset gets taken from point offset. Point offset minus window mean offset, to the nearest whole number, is -10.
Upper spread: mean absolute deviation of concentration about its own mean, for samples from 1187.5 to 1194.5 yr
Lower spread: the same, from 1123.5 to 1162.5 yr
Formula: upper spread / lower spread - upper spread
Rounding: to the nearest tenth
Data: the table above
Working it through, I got -0.4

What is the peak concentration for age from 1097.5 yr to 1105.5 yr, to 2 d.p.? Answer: 32.13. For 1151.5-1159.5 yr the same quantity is 29.84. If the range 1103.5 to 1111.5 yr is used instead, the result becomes 32.48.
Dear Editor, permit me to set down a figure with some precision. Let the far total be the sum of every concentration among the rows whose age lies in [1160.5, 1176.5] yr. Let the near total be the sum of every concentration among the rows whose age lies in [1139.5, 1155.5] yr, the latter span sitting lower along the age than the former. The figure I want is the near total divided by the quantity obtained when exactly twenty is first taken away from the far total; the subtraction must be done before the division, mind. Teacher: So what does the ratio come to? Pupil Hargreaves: 1.03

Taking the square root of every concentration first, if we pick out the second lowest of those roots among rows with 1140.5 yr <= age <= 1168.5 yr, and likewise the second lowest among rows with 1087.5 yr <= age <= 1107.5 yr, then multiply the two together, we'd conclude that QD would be 28.5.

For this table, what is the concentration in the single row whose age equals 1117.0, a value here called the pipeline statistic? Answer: 31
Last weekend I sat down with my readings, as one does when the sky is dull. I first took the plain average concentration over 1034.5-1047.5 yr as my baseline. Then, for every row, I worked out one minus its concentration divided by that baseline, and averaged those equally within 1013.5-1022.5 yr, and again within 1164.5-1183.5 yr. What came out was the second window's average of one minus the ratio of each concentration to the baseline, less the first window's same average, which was -0.19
